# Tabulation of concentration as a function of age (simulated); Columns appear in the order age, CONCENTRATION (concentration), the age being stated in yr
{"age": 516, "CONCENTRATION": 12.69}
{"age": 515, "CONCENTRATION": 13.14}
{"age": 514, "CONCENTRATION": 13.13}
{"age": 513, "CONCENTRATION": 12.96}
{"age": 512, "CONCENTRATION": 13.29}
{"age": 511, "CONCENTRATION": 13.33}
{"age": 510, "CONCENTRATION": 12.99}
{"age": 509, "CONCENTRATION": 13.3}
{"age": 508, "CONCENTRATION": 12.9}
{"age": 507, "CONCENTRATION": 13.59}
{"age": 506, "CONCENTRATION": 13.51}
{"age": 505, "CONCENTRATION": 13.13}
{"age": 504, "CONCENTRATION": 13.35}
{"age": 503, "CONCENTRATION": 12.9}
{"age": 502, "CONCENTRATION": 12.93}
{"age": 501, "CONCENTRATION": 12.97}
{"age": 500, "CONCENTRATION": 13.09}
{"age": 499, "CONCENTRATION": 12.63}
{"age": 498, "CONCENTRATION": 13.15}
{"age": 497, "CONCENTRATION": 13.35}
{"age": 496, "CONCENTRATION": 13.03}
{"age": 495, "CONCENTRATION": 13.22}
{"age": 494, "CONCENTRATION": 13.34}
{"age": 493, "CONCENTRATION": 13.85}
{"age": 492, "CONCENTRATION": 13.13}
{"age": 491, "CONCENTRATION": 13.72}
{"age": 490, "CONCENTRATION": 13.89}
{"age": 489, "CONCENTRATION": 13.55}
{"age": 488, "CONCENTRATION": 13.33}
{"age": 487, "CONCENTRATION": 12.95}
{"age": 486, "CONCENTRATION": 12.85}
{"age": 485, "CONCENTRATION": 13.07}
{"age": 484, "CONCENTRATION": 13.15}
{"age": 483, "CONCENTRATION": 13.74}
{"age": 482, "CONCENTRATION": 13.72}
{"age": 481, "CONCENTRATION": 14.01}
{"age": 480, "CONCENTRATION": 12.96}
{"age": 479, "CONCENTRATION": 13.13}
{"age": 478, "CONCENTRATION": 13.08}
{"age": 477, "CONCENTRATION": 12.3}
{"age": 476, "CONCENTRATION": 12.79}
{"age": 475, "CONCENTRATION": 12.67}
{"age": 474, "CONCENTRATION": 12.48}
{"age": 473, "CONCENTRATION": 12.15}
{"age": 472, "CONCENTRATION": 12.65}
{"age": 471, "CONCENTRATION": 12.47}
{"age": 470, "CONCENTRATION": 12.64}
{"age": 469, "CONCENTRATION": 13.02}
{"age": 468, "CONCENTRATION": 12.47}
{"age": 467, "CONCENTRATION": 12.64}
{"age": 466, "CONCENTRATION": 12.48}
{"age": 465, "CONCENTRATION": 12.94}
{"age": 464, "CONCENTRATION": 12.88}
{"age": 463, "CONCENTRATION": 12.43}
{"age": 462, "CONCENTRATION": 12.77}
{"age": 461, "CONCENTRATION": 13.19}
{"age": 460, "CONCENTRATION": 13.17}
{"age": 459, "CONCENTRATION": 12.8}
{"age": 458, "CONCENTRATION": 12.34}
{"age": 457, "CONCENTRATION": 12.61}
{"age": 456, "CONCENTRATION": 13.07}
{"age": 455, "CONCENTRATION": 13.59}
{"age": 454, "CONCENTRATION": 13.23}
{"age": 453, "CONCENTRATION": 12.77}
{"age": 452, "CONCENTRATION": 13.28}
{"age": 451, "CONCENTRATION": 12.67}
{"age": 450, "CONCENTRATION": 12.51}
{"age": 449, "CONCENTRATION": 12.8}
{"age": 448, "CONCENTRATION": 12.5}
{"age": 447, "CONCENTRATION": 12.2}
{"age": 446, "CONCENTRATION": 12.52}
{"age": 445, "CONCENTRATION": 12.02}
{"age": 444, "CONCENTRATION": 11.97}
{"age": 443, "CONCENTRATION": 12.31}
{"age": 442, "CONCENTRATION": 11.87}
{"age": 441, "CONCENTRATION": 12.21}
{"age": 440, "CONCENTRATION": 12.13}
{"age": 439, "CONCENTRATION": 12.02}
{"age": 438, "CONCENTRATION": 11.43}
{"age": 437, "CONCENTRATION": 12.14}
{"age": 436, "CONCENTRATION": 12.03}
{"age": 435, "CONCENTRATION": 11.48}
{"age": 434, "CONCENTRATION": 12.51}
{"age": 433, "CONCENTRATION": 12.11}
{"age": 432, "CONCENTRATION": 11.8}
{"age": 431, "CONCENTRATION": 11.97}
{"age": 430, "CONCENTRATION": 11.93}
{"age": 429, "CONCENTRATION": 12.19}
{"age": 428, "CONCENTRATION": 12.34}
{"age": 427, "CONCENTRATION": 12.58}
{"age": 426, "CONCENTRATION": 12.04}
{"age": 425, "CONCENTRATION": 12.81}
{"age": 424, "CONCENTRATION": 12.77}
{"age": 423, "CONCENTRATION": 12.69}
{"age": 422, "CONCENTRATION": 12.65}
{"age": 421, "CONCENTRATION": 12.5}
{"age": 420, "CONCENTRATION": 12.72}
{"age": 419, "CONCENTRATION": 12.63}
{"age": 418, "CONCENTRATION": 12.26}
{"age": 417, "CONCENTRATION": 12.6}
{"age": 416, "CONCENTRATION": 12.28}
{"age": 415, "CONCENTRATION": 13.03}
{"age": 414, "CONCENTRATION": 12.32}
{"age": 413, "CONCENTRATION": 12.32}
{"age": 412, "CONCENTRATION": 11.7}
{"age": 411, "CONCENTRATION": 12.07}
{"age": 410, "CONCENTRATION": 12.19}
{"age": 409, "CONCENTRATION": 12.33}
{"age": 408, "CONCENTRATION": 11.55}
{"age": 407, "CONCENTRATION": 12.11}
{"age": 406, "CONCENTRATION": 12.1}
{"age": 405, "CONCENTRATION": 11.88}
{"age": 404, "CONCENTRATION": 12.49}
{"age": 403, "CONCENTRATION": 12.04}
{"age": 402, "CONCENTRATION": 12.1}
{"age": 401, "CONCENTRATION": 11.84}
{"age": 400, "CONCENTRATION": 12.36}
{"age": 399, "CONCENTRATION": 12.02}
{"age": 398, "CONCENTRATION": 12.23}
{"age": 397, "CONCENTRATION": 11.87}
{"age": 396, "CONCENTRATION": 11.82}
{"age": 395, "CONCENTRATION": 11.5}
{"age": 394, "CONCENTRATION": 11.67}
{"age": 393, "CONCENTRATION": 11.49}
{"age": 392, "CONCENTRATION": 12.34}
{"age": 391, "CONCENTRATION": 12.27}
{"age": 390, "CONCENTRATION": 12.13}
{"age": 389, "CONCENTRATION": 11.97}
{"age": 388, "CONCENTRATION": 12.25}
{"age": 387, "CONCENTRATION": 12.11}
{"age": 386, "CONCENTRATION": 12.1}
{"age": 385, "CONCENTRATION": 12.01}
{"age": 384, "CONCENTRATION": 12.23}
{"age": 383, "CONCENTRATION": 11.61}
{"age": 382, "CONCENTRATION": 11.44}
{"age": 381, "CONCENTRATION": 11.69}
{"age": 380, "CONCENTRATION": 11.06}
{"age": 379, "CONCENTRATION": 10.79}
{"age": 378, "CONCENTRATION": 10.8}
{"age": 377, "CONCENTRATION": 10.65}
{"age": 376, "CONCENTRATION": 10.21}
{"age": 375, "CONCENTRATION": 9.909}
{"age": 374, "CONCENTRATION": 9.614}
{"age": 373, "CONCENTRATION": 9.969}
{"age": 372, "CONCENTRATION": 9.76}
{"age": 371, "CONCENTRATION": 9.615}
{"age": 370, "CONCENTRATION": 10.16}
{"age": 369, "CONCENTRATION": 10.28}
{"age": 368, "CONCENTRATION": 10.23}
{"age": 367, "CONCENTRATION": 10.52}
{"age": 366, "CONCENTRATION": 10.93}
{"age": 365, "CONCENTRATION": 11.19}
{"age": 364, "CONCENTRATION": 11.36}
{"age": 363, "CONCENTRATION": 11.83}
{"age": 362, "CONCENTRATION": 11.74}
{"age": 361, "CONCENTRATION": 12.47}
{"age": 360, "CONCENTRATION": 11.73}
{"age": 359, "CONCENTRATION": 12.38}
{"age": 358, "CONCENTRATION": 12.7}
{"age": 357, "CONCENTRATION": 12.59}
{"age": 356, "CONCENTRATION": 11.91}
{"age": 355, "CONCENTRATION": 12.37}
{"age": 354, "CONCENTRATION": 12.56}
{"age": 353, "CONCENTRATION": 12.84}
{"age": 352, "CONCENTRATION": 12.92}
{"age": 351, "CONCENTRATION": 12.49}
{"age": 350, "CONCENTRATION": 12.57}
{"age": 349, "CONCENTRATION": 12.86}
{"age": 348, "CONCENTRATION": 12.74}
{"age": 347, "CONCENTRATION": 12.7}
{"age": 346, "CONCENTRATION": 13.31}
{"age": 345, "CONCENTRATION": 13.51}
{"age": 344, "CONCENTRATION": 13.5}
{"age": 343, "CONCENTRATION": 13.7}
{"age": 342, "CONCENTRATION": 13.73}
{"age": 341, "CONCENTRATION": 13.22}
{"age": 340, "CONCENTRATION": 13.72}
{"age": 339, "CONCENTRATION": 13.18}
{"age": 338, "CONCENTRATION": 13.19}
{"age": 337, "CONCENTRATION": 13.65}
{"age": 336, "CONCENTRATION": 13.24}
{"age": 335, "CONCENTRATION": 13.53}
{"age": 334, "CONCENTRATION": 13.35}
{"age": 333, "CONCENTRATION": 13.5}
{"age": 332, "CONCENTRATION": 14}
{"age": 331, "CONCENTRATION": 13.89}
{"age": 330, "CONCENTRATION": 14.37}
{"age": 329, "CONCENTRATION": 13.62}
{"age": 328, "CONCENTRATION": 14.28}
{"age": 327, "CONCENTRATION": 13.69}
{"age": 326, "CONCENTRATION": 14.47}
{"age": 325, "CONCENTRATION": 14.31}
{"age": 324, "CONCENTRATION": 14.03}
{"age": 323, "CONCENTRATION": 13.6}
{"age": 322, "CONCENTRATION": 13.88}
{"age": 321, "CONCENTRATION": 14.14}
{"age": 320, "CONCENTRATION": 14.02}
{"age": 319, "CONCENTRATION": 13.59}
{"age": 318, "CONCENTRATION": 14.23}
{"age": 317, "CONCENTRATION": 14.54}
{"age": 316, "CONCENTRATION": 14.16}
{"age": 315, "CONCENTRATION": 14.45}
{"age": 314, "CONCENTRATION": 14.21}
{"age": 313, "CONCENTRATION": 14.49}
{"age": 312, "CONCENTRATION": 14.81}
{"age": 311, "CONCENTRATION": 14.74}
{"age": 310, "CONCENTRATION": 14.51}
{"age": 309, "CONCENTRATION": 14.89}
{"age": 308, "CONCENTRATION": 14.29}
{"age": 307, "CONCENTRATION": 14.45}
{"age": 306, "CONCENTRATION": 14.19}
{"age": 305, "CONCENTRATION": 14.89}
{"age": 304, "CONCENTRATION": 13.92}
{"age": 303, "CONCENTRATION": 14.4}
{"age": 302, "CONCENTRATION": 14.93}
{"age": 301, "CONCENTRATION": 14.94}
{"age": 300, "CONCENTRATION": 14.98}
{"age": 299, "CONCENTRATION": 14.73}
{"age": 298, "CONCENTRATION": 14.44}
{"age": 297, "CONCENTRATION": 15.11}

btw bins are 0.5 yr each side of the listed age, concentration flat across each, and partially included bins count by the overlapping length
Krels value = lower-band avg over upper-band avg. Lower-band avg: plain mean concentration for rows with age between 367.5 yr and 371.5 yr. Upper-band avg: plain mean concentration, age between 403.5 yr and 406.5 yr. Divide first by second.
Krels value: 0.83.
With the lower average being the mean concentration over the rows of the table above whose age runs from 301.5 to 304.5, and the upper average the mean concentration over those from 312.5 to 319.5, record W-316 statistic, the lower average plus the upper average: 29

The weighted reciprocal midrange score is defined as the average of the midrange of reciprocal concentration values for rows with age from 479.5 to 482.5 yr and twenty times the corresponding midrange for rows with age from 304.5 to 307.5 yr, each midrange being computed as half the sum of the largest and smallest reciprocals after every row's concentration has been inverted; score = 0.73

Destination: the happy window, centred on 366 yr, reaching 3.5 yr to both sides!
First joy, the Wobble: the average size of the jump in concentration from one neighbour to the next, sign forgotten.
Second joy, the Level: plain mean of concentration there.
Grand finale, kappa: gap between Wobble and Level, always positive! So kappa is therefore 10.6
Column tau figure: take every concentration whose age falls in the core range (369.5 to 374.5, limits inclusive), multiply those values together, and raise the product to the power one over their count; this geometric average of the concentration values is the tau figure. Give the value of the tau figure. 9.8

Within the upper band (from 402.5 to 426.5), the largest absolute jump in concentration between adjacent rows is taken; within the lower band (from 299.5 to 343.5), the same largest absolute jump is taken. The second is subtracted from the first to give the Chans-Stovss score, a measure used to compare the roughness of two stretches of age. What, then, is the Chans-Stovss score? -0.2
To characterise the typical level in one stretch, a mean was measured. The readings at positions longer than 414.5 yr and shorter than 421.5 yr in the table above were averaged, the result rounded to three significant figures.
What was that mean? 12.6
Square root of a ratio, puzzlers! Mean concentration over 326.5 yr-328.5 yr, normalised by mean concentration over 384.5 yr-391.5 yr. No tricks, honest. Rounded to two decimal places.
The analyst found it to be 1.07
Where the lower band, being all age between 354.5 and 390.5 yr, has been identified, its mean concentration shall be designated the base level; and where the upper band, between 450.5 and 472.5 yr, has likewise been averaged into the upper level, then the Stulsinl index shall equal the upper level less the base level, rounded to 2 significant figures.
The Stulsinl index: 1.5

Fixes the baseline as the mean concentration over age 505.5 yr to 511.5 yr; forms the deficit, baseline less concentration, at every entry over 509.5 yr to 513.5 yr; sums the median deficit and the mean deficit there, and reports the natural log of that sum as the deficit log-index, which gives -1.4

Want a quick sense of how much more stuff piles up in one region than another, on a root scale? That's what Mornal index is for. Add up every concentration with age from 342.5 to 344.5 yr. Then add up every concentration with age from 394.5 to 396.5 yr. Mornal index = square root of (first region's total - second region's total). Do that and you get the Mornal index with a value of 2.0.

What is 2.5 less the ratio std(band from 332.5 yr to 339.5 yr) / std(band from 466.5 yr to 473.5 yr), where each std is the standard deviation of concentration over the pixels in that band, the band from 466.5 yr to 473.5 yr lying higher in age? 1.79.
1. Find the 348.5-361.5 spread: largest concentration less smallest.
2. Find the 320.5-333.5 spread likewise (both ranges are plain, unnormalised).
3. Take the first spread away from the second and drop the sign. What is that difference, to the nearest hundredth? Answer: 0.22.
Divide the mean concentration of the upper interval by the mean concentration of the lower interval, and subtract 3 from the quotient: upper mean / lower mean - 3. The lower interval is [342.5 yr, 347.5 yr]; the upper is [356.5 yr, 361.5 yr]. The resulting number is -2.07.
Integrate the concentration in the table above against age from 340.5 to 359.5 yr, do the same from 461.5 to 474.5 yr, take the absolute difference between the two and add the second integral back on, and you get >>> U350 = 245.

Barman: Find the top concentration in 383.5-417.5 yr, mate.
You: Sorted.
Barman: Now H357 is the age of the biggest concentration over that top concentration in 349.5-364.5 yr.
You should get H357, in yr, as 352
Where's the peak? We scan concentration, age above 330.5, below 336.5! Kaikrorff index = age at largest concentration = 332 yr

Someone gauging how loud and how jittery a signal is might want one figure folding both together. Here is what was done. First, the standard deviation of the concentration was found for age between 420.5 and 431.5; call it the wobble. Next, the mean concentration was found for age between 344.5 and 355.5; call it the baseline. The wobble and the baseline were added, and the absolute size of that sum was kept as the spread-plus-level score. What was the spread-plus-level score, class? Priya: 13.1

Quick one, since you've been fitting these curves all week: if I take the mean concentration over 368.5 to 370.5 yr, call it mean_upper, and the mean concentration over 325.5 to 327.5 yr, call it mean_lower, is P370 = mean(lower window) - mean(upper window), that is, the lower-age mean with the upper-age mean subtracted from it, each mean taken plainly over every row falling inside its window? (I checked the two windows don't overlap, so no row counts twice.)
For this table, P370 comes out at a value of 4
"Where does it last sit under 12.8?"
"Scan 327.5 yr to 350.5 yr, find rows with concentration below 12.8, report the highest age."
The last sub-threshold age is 350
